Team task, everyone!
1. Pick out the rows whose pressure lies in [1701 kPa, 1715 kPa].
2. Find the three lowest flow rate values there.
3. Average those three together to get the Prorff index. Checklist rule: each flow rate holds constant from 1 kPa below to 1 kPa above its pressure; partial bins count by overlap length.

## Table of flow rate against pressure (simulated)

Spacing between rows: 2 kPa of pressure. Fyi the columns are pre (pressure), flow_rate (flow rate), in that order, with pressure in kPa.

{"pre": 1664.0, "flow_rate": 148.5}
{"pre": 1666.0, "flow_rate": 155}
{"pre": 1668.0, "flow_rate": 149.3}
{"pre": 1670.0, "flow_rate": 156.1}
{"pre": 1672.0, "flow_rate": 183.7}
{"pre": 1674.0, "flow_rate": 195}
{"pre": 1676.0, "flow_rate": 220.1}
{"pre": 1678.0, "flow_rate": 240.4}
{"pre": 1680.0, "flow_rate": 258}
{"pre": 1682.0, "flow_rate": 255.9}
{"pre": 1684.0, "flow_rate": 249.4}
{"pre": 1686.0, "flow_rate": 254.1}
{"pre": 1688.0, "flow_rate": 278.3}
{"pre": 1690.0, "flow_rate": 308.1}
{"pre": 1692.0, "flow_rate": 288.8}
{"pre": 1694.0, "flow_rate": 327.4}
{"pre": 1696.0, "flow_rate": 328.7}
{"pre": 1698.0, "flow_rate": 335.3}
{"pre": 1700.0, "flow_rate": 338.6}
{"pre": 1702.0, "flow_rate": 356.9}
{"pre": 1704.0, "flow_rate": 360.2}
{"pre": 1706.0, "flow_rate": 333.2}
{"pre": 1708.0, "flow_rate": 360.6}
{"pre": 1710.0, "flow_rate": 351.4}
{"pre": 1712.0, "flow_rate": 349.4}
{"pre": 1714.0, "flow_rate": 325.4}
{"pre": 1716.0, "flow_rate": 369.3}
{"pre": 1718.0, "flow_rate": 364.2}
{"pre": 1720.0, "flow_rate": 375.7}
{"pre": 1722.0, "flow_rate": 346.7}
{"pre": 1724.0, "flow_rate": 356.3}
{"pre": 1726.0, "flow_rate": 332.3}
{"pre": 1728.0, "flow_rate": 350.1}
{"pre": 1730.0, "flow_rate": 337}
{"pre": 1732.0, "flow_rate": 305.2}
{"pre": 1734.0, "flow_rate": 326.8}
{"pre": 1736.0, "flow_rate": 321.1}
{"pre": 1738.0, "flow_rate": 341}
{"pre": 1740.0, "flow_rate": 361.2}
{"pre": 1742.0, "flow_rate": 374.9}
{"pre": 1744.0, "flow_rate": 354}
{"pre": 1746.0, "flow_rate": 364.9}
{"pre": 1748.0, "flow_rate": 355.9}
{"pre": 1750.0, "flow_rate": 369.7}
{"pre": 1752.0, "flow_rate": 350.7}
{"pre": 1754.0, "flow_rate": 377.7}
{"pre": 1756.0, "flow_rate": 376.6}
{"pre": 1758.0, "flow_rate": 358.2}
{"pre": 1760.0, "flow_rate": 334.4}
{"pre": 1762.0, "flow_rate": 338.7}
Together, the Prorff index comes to 336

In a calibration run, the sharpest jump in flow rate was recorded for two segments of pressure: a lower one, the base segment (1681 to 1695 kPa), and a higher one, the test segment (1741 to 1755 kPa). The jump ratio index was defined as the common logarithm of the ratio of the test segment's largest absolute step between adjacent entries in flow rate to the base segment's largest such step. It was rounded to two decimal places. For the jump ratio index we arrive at -0.16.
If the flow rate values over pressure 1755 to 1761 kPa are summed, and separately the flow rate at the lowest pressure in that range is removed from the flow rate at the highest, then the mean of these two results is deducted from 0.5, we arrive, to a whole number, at -513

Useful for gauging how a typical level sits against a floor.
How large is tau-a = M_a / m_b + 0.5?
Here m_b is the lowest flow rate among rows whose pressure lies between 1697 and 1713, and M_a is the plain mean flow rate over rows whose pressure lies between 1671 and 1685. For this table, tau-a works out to 1.19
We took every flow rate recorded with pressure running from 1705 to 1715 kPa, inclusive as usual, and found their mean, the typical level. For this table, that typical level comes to 344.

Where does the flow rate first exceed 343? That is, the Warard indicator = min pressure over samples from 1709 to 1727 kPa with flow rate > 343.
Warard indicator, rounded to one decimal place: 1710.0 kPa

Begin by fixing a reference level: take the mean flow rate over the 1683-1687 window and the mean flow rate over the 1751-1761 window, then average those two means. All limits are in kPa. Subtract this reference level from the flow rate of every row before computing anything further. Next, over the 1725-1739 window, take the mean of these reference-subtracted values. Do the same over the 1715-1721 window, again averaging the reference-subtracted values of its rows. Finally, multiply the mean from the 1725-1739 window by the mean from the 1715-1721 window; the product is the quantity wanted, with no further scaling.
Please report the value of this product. 1594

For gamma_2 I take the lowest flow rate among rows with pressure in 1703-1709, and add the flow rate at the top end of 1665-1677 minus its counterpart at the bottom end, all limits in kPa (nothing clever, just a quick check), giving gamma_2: 398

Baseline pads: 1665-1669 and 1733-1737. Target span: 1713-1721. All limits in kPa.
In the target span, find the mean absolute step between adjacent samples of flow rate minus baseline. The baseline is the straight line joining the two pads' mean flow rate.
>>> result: 18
